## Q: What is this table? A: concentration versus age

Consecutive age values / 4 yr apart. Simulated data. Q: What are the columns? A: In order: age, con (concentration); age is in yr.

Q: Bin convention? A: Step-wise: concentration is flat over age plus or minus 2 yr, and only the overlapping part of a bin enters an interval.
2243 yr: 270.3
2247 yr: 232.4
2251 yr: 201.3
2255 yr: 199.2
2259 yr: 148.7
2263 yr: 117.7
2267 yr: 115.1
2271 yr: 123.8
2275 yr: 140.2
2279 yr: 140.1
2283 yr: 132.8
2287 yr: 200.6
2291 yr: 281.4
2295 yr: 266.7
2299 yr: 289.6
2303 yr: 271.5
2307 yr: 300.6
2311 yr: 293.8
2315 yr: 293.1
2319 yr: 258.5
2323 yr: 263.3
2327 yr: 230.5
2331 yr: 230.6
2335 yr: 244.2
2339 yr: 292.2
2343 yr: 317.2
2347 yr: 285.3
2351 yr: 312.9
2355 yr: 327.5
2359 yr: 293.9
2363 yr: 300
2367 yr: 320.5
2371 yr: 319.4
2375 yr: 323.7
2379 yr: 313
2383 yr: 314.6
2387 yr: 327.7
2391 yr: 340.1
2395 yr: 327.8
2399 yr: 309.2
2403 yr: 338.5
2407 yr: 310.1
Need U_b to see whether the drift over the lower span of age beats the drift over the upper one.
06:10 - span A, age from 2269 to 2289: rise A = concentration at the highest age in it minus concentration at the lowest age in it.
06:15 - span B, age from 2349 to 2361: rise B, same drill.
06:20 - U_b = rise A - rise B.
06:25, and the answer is 96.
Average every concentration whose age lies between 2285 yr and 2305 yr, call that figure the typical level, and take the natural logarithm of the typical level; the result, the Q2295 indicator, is 5.57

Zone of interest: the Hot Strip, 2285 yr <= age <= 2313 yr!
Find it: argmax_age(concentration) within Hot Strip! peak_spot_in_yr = 2307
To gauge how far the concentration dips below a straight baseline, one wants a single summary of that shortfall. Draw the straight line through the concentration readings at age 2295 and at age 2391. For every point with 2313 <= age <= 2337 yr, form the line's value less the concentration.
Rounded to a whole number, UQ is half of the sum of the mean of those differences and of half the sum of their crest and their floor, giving 31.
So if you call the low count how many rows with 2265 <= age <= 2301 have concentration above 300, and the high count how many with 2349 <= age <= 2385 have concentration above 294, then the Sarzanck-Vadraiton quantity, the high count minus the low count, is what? 8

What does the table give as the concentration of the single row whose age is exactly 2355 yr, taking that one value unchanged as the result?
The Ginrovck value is 327.5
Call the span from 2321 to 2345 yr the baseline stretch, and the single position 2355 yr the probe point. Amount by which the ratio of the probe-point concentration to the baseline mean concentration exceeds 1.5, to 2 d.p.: -0.25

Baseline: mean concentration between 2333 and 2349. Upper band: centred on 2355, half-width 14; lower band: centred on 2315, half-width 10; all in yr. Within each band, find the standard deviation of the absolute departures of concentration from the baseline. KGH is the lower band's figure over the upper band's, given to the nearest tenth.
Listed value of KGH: 0.5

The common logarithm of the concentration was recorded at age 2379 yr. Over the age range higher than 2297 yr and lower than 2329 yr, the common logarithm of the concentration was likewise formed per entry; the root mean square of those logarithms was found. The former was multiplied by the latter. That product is 6.08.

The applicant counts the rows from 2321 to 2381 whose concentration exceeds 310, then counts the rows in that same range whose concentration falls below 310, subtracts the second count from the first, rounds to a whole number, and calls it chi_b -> -1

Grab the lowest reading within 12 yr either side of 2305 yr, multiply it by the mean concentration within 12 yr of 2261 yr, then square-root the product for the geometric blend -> 201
